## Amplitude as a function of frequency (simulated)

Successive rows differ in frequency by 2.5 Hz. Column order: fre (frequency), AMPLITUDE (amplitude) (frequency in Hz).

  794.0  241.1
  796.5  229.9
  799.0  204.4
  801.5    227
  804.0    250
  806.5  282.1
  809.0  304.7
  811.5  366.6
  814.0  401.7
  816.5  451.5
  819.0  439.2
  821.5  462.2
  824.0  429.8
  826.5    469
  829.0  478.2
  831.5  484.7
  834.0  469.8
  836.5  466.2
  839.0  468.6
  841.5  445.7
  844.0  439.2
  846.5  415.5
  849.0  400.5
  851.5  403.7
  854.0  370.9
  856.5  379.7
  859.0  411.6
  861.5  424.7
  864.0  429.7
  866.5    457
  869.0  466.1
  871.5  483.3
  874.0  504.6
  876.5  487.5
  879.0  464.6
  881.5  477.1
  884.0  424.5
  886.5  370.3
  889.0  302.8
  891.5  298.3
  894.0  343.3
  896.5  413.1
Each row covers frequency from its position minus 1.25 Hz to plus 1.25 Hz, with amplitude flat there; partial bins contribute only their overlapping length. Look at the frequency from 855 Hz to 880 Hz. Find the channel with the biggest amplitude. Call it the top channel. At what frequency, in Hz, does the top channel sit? 874.0 Hz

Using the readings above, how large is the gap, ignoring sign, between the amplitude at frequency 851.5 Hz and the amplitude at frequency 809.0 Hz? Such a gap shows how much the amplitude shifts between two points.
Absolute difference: 99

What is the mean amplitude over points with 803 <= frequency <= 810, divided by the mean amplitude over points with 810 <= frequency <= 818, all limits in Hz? 0.69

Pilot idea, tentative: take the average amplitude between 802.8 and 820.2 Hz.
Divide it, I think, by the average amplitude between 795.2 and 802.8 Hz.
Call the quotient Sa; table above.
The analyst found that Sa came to 1.62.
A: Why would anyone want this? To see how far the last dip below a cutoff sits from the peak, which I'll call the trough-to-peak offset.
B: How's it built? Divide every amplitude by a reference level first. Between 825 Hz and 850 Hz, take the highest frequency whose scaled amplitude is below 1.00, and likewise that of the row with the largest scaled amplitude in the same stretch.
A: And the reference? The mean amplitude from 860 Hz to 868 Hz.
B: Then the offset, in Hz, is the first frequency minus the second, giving 17.5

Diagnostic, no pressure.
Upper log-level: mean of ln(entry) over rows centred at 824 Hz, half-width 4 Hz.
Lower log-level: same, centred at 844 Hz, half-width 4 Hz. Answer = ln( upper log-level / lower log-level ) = 0.01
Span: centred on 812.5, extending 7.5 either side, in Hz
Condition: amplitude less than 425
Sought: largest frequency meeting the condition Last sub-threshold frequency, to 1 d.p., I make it 814.0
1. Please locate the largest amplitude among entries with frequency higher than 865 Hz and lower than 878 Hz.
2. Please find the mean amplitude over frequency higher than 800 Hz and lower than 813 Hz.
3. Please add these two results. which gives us 791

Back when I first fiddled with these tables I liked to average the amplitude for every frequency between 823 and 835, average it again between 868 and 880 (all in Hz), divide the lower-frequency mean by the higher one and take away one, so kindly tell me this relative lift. 0.0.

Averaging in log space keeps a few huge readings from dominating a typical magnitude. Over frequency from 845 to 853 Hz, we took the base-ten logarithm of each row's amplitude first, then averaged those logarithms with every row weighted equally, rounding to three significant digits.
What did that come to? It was 2.61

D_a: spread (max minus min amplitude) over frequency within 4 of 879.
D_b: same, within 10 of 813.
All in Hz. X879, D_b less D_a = 189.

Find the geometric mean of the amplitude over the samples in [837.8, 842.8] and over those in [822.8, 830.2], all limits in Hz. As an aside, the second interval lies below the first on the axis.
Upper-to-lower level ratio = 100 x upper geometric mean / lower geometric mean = 100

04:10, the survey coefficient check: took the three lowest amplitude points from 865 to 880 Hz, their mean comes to 463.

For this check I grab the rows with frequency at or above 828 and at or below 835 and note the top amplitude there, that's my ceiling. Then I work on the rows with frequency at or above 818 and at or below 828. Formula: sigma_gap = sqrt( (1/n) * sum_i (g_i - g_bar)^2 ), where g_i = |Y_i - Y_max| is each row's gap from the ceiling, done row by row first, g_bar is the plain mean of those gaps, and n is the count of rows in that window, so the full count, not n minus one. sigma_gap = 16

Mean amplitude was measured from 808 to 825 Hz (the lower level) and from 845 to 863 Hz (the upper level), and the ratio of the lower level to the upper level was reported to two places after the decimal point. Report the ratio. 1.02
